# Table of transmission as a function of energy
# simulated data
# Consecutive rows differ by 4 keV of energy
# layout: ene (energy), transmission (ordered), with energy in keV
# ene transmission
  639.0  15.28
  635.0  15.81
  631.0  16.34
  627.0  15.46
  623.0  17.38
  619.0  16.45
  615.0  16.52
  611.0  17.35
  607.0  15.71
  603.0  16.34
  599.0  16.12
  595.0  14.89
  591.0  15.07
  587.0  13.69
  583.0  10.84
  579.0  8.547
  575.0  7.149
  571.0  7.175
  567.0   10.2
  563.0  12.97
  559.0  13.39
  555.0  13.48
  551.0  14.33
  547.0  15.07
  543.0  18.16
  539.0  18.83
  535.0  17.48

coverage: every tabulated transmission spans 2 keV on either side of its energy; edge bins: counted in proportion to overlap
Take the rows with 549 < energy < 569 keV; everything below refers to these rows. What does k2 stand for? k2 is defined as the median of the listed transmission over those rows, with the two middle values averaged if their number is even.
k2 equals 13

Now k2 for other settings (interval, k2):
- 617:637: 16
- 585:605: 15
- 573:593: 11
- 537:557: 15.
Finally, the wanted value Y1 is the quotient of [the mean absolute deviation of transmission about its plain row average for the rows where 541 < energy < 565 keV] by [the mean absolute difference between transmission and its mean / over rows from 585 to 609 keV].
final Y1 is 1.8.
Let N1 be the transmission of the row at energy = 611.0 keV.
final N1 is 17.35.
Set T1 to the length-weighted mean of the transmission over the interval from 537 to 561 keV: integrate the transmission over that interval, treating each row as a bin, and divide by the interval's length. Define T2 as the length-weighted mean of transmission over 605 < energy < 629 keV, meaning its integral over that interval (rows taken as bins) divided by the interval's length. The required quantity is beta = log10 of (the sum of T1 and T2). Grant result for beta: 1.51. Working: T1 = 15.5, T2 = 16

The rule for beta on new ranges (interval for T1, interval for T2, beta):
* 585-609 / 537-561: 1.49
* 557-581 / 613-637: 1.42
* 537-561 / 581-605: 1.48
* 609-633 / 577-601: 1.47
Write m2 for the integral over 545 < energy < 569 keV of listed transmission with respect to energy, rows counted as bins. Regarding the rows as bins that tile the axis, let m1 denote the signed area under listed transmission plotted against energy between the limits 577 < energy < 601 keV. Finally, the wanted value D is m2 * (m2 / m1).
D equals 319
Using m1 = 317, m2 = 318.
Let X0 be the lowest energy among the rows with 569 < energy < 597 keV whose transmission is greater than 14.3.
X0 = 591.0 keV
